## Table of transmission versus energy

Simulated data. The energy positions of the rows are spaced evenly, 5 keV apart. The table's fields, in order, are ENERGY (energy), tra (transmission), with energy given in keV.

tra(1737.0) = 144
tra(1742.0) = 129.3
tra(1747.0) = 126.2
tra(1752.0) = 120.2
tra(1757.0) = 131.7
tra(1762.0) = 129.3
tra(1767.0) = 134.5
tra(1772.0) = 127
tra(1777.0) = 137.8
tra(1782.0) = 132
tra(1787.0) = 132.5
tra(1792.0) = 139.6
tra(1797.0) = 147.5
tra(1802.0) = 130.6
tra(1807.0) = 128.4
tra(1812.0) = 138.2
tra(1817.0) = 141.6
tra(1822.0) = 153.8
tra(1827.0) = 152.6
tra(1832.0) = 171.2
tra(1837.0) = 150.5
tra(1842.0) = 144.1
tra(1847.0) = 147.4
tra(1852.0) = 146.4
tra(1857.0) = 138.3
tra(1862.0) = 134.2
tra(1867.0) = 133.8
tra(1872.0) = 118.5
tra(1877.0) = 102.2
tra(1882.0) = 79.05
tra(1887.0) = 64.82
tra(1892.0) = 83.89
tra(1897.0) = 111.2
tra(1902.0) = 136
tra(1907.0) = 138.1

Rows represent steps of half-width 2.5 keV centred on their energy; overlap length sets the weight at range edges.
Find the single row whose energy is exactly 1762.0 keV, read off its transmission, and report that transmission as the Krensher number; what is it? 129.3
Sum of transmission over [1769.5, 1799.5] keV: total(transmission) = 816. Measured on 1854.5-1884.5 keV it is 706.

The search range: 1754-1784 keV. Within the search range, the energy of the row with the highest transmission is 1777.0 keV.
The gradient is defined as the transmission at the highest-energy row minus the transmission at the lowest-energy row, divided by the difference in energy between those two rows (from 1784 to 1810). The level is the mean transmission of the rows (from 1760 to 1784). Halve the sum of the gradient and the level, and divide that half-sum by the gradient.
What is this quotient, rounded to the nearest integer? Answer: -322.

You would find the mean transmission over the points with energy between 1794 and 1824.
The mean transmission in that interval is 140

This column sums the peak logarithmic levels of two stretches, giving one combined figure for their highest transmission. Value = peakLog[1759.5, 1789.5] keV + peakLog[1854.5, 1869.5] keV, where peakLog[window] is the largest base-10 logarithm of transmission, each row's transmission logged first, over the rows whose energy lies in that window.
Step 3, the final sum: 4.28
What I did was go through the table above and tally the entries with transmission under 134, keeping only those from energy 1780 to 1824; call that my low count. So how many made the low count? 4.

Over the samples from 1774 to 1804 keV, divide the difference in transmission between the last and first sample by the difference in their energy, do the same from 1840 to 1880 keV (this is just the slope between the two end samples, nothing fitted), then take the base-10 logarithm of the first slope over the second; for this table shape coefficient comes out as -0.6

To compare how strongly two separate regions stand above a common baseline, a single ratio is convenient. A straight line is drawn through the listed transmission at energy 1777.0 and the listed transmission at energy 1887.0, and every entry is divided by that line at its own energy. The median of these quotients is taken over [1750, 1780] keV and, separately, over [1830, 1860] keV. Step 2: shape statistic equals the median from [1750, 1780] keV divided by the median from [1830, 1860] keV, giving 0.55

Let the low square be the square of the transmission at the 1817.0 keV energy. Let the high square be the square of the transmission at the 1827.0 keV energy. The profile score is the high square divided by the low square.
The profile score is 1.16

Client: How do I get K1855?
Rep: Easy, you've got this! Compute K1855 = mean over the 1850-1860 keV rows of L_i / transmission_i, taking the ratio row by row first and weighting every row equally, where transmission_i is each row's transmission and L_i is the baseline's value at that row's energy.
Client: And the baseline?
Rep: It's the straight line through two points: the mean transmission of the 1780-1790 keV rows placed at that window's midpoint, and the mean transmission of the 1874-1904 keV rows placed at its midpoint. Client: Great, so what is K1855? 0.76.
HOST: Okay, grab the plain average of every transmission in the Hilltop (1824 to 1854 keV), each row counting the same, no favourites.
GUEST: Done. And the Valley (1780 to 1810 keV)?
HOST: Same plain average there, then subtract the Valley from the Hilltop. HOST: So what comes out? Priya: 17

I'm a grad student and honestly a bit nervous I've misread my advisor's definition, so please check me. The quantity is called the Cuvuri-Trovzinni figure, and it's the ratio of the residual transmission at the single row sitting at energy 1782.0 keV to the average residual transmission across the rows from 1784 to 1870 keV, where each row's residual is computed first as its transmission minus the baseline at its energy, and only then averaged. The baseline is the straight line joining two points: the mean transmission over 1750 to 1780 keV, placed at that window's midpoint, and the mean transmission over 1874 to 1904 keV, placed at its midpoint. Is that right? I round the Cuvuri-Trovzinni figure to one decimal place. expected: 0.2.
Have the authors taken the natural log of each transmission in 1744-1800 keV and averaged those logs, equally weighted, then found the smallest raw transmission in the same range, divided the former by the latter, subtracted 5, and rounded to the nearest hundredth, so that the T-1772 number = -4.96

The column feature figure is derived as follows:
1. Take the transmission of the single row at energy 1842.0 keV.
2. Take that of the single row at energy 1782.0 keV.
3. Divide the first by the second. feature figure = 1.09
